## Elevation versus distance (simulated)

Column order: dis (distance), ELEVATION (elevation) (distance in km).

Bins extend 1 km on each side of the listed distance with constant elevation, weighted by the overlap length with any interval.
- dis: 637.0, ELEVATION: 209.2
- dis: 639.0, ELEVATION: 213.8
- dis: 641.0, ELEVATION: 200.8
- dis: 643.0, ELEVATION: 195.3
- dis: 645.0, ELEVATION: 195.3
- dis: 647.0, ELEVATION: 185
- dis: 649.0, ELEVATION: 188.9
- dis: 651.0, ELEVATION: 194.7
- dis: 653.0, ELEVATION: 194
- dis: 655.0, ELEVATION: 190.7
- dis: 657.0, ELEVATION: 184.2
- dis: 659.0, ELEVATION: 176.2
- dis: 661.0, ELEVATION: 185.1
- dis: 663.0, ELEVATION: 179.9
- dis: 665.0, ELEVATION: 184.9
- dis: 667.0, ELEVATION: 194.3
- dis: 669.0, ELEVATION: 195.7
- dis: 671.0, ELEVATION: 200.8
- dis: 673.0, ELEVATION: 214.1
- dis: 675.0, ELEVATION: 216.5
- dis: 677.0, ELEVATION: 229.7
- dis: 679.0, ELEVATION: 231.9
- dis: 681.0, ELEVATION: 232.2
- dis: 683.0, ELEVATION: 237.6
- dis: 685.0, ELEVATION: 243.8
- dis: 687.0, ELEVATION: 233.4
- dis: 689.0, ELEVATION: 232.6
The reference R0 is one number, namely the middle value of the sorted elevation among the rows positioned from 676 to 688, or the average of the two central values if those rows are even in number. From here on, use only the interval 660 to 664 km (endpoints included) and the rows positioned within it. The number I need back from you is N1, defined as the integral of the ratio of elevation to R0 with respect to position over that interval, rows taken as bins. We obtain 3 km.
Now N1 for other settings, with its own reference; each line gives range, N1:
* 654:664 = 8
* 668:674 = 5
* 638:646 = 7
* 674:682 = 8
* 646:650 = 3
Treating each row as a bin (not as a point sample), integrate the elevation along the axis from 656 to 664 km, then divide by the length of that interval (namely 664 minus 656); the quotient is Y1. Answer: 181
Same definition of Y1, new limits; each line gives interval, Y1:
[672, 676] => 215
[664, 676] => 201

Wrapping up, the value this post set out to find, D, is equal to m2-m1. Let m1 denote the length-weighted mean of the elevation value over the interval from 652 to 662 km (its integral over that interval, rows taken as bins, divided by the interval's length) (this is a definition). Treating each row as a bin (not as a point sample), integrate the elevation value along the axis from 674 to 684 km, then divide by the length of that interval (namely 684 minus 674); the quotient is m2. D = 44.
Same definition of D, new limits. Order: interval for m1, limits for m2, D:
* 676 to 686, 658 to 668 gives -51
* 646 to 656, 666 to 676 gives 14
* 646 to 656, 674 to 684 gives 39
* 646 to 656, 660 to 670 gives -3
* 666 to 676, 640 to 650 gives -11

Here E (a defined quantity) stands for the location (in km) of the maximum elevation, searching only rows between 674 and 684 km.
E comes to 683.0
